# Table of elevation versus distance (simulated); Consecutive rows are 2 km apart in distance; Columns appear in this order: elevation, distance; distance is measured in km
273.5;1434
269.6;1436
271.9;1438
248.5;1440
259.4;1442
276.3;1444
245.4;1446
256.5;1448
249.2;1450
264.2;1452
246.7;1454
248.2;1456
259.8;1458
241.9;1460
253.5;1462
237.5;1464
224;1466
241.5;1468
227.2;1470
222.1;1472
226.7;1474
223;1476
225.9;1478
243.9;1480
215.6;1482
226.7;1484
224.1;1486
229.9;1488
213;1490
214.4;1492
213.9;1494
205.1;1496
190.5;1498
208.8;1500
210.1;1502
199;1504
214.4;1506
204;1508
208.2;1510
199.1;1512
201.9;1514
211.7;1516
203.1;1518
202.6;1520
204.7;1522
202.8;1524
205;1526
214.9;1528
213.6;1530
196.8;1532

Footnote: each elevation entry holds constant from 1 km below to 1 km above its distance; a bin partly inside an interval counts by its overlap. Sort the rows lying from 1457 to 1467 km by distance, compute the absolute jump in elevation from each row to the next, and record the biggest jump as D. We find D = 17.9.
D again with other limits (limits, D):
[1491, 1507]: 18.3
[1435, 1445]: 23.4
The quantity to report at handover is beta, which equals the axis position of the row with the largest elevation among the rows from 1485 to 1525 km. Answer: 1488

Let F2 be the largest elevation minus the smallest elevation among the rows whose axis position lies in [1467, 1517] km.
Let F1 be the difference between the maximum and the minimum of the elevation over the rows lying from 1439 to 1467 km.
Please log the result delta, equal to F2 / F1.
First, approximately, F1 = 52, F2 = 53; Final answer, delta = 1.02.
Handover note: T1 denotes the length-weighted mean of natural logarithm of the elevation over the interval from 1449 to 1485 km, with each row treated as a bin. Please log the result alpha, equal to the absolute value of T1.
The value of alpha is 5.47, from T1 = 5.47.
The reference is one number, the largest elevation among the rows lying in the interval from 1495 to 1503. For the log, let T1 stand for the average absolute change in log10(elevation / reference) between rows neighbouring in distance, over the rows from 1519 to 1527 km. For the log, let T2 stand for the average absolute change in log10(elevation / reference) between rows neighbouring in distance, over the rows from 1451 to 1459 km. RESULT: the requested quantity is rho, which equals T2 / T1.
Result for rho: 4.0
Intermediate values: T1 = 0.004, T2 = 0.017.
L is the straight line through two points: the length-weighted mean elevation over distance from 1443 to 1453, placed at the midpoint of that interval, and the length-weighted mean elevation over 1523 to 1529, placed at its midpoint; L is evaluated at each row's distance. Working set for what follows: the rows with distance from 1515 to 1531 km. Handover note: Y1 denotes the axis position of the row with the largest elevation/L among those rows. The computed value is 1530 km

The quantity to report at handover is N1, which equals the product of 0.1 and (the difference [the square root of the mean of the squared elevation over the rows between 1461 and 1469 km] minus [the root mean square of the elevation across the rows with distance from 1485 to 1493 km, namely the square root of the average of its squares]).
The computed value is 2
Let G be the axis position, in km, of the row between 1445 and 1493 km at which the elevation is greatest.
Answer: 1452 km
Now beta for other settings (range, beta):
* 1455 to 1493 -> 1458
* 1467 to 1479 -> 1468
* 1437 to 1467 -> 1444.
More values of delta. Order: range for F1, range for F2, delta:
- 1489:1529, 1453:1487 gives 1.81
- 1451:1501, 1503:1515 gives 0.21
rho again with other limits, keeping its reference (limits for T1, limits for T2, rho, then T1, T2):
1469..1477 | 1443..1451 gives 3.2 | 0.009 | 0.028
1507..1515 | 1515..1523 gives 0.7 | 0.011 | 0.008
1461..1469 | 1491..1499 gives 0.6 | 0.029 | 0.017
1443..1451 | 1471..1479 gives 0.3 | 0.028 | 0.007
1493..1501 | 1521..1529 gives 0.3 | 0.030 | 0.010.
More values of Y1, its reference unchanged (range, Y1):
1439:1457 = 1444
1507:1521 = 1516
